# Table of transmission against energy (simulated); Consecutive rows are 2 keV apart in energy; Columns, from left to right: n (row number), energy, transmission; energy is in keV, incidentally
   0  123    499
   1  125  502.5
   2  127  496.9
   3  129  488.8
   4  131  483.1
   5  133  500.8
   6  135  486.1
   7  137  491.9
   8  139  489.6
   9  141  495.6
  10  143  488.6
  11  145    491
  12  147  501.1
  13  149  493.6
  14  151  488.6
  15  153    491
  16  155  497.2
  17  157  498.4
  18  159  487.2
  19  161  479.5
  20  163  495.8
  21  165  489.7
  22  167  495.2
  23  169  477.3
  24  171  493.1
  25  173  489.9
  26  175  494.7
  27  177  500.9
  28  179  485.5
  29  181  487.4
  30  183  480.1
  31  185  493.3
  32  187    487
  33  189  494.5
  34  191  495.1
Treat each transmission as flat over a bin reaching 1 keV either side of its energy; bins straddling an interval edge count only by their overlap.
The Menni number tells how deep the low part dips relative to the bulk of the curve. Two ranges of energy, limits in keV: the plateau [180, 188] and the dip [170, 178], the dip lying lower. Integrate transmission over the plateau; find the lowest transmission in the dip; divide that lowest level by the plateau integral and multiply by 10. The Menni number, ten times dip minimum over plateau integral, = 1.3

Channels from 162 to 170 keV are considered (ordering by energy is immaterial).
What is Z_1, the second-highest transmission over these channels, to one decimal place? 495.2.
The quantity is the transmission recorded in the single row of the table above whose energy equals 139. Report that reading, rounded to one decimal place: 489.6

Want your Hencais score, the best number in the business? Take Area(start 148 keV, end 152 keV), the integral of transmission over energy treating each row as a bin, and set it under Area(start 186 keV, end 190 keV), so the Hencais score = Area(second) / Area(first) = 0.999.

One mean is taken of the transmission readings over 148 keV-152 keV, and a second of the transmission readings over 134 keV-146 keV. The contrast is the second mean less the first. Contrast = -1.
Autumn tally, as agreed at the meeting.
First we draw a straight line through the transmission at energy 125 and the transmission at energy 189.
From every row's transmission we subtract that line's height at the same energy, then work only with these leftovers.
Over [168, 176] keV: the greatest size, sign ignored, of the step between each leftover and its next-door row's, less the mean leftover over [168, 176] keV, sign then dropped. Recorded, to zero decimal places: 24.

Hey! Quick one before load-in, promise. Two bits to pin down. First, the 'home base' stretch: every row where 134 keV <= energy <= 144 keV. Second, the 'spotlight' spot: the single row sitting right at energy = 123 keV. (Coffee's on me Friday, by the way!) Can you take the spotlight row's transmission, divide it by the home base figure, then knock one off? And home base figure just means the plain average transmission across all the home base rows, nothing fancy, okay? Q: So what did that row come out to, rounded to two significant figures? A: 0.018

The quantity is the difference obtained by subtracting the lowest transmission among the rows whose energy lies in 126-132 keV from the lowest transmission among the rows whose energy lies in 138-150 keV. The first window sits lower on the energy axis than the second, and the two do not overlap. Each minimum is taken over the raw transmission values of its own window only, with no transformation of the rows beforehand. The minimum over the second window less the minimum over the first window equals 5.5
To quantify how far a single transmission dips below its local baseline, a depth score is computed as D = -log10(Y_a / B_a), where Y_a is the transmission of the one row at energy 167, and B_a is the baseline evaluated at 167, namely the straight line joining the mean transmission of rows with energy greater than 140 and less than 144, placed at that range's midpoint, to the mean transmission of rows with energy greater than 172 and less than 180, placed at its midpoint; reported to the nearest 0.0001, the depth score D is -0.0023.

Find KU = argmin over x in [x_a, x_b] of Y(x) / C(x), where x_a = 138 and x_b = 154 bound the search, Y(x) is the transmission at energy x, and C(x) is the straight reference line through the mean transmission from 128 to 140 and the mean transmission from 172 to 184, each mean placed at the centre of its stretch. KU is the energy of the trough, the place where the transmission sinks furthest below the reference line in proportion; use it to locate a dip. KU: 143 keV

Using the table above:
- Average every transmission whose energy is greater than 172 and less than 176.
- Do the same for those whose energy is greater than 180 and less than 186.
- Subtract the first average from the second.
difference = -5.4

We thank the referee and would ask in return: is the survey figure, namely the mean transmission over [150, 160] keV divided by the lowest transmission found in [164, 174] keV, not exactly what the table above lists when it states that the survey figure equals 1.03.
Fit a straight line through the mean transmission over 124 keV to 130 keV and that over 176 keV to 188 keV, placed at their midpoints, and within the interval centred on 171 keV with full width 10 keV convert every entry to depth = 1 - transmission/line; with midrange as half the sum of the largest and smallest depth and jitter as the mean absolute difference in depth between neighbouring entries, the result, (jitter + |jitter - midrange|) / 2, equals 0.0169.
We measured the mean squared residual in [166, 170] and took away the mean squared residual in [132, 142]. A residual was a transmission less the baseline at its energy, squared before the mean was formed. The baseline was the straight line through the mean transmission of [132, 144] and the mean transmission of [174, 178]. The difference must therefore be 163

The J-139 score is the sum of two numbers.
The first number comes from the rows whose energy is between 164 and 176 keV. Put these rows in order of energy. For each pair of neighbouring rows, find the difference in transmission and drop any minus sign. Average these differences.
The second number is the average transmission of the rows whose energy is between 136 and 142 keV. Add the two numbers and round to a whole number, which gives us 502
